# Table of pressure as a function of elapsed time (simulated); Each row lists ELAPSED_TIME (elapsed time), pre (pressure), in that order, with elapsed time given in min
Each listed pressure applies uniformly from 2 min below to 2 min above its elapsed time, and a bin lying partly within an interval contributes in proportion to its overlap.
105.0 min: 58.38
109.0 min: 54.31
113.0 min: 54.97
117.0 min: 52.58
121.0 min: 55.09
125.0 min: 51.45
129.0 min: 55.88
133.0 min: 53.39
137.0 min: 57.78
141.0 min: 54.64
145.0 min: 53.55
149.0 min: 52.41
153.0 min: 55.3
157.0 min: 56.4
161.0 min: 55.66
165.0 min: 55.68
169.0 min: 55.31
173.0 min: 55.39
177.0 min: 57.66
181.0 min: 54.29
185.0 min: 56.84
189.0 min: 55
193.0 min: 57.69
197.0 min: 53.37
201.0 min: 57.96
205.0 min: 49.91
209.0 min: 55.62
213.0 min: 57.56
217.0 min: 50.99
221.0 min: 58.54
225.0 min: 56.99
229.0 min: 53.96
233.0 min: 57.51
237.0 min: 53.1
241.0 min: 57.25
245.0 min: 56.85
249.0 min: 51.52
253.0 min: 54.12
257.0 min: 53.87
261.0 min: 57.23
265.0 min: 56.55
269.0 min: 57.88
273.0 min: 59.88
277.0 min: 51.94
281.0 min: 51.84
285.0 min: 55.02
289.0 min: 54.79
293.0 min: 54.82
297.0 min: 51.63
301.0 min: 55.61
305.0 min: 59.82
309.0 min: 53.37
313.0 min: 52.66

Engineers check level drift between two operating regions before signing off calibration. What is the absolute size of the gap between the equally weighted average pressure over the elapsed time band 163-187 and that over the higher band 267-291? 0.64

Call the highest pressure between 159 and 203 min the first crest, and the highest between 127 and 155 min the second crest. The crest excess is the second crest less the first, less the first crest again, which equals -58.1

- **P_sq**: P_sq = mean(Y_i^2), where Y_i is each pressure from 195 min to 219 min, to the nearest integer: 2951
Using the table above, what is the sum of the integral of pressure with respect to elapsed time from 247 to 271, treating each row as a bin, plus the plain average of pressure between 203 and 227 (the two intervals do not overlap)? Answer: 1380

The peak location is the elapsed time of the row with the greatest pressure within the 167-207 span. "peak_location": 201.0 min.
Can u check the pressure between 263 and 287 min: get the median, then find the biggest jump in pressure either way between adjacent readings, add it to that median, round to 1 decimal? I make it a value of 63.7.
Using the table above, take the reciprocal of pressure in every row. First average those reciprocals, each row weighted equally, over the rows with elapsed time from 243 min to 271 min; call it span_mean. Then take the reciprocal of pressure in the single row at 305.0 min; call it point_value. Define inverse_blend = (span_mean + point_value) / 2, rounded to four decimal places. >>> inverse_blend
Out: 0.0174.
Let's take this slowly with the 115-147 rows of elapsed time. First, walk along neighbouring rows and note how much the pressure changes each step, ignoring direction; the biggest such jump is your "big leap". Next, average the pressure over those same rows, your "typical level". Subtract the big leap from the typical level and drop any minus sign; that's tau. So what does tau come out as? 49.9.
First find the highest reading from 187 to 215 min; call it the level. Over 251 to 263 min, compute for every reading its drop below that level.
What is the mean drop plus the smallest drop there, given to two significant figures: 3.6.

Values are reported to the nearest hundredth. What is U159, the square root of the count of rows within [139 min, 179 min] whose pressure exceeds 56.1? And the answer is 1.41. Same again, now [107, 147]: 1.00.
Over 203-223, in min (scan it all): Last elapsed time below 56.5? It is 217.0 min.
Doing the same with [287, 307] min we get 301.0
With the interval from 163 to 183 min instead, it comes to 181.0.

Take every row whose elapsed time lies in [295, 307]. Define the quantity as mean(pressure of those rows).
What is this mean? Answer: 55.7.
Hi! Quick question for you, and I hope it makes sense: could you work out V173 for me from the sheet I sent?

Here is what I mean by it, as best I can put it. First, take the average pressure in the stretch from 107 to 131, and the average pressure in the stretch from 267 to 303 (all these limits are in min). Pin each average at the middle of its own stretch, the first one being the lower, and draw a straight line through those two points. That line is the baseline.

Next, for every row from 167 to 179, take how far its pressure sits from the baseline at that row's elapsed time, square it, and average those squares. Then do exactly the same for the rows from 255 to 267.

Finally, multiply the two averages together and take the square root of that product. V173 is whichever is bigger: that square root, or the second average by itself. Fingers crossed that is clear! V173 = 3.9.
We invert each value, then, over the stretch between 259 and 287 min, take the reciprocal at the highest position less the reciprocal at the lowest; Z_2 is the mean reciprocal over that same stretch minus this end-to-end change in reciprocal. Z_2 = 0.0173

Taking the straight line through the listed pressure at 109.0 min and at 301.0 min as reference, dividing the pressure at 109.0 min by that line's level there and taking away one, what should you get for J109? 0.00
